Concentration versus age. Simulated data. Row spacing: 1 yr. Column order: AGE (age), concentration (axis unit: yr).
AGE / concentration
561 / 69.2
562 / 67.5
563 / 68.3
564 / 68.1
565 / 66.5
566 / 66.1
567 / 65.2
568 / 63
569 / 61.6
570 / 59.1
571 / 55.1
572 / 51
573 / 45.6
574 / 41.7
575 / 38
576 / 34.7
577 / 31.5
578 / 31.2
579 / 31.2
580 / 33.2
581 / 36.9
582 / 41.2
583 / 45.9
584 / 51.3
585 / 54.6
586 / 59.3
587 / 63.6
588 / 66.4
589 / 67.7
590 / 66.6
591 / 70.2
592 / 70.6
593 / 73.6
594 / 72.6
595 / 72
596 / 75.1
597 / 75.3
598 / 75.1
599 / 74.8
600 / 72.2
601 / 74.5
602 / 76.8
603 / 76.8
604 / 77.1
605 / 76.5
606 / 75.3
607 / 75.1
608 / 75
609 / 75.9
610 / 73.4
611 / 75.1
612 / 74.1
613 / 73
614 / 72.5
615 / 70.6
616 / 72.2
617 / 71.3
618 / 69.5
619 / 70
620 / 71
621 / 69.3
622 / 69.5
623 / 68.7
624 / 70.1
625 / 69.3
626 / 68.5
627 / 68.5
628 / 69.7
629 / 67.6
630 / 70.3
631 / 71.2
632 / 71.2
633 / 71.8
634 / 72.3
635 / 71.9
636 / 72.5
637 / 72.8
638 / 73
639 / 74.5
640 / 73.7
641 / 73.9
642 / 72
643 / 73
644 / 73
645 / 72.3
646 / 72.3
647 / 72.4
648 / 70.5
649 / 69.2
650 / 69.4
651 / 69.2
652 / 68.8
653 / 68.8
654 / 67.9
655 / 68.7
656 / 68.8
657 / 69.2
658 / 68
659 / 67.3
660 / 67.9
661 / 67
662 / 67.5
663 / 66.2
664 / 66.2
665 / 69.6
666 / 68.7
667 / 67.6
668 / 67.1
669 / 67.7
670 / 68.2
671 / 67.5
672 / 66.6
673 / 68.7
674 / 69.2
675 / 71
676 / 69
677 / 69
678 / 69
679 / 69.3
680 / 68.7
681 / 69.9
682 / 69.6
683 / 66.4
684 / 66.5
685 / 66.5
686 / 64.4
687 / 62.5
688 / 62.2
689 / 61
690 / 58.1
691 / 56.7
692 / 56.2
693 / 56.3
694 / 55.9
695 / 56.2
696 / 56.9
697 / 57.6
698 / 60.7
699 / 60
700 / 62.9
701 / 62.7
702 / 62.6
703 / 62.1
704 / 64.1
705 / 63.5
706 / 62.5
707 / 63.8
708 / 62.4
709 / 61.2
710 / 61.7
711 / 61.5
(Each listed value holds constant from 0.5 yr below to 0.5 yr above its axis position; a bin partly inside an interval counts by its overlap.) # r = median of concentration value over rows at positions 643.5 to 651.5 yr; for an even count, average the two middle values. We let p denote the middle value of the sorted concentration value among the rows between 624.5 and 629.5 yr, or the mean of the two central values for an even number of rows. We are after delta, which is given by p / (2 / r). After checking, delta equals 2445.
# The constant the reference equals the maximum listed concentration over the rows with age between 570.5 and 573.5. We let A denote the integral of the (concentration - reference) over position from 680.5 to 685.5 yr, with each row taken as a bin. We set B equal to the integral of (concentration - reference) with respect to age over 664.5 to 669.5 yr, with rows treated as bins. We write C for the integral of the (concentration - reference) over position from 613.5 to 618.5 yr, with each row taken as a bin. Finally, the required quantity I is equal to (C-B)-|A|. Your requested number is -48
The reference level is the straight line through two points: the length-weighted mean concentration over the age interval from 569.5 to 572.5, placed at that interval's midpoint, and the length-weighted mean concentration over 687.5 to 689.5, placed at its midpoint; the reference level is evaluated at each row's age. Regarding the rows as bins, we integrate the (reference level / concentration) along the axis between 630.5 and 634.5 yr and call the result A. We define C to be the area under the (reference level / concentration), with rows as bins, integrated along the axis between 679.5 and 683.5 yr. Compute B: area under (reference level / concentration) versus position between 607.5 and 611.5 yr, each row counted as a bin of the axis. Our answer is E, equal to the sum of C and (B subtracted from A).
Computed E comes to 3.8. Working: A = 3.27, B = 3.06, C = 3.6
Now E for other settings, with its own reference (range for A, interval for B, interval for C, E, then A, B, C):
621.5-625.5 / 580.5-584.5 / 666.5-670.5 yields 1.8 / 3.34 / 5.16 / 3.6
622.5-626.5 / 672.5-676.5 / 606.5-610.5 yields 2.9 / 3.36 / 3.50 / 3.1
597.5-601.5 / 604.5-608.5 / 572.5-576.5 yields 5.6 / 3.06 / 3.02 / 5.6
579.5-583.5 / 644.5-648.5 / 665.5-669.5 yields 6.0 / 5.75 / 3.30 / 3.6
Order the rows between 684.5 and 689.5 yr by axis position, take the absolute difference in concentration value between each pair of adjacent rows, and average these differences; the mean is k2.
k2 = 1.4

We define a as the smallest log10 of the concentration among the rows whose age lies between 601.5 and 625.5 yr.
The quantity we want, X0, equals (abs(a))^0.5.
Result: 1.36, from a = 1.84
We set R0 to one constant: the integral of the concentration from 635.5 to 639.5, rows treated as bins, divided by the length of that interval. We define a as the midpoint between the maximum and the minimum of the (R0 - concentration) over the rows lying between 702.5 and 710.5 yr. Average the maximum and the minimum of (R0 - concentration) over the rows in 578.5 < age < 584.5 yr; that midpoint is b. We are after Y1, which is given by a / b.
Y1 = 0.3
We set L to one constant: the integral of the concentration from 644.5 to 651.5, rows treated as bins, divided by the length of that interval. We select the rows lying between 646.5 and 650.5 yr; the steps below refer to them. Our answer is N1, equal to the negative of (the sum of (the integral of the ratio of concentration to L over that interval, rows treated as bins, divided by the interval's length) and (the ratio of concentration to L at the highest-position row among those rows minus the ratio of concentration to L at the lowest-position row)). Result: -0.95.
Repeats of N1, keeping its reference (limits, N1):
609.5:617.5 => -1.00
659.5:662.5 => -0.95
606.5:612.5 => -1.04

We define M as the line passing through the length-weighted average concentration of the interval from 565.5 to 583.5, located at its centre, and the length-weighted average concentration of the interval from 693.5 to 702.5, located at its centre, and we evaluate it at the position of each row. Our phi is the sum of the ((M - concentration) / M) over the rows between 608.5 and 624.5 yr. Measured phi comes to -7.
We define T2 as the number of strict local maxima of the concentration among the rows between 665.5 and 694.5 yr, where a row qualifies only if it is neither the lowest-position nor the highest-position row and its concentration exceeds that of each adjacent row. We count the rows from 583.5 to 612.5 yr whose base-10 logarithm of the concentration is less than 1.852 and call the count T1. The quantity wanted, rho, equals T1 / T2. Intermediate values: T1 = 9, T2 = 5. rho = 1.8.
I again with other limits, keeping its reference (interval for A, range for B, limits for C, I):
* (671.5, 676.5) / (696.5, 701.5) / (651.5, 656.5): -30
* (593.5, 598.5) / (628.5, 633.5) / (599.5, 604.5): -69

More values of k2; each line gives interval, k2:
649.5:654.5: 0.4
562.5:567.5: 0.8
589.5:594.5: 2.0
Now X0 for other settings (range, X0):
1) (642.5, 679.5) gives 1.35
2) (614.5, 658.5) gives 1.35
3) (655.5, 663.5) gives 1.35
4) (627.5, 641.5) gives 1.35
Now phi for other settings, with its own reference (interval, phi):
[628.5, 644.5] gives -6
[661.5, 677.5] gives -3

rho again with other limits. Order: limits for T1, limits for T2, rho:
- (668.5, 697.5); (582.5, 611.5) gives 5.8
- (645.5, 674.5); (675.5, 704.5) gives 5.4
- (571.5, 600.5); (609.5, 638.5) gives 3.0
